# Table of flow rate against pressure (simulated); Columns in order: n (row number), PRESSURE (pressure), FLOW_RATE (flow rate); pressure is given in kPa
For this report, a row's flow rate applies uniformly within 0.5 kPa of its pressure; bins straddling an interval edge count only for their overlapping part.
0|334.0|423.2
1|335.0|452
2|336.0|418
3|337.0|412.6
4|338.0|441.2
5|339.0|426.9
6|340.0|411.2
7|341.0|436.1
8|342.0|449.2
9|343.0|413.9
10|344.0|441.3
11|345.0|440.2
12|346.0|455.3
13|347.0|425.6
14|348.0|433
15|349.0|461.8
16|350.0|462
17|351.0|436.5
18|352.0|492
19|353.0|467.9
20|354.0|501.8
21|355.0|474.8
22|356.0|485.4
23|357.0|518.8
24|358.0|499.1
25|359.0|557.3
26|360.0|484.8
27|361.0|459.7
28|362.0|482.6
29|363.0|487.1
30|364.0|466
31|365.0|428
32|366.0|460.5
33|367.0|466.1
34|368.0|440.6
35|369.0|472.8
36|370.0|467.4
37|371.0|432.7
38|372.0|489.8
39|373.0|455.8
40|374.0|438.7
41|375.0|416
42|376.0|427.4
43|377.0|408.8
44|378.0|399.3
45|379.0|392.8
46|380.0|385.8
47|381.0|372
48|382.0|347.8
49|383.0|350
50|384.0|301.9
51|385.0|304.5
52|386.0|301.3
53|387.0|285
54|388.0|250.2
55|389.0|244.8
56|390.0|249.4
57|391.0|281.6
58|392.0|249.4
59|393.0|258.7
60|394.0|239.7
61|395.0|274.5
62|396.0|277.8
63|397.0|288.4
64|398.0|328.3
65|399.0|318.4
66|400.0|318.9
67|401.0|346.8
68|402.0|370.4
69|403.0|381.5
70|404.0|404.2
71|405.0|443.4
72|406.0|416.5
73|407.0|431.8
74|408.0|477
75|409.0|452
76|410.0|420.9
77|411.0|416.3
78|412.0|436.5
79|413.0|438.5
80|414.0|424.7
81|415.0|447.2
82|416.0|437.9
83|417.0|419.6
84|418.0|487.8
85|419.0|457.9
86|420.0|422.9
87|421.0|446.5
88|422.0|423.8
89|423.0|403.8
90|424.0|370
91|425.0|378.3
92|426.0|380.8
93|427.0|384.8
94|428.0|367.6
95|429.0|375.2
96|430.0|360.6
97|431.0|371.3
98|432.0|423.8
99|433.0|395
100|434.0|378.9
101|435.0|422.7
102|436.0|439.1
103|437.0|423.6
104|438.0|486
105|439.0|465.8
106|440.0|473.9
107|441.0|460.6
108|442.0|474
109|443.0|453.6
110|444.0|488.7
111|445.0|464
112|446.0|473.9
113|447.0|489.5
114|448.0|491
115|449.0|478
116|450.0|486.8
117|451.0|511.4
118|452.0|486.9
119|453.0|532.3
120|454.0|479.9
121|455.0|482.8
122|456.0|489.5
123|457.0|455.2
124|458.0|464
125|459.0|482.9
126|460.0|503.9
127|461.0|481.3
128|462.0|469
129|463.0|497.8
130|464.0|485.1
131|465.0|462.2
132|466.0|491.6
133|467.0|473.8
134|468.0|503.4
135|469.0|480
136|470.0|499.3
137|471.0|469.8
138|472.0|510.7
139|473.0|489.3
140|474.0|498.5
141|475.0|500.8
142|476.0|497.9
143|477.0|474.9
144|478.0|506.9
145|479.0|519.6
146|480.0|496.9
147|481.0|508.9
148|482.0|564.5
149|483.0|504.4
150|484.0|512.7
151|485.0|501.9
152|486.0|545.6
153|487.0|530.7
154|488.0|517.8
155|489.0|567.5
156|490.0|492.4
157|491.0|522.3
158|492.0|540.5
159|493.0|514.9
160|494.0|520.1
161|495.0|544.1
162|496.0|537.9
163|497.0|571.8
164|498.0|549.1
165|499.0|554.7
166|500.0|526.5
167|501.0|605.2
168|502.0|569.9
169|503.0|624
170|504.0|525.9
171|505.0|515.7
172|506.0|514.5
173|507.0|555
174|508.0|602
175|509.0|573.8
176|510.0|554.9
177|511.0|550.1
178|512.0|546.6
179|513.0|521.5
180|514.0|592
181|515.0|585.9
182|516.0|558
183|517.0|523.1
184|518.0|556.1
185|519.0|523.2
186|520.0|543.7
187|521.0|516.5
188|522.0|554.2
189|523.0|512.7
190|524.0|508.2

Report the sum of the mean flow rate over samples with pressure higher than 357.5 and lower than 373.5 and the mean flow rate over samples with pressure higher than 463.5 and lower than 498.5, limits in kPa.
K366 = 984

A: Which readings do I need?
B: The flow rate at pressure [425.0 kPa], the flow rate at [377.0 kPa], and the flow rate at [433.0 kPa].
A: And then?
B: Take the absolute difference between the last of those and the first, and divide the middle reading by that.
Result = 24.5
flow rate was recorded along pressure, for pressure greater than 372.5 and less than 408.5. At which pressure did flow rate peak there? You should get 408.0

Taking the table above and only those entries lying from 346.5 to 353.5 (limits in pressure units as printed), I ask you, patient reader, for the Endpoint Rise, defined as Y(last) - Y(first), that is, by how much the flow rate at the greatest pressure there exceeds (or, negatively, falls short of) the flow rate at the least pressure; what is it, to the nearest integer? 42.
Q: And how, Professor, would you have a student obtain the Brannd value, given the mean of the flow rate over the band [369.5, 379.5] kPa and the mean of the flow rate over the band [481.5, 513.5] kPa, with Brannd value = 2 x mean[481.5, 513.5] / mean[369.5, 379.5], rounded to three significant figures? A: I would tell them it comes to 2.51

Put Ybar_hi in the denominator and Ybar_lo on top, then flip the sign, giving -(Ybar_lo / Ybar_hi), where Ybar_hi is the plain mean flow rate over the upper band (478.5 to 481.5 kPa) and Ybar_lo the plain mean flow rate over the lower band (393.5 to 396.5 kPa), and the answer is -0.519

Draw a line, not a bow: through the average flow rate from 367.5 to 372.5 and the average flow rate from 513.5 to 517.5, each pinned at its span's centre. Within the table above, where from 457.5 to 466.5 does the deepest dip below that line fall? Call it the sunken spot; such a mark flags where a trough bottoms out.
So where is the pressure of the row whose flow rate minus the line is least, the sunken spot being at 465.0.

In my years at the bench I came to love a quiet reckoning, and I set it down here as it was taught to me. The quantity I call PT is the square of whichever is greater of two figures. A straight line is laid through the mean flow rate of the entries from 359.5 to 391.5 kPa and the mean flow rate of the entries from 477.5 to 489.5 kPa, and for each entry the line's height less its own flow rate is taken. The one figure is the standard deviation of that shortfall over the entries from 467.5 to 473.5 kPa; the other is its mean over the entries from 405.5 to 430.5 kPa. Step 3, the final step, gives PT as 701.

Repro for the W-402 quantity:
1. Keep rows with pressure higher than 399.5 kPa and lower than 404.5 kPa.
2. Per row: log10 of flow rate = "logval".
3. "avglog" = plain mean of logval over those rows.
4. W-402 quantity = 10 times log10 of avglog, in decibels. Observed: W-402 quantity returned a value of 4.08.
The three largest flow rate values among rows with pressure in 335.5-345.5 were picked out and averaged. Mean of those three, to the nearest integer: 444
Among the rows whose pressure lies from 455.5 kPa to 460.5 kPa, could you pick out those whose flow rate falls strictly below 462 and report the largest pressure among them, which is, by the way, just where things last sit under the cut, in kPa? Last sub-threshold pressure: 457.0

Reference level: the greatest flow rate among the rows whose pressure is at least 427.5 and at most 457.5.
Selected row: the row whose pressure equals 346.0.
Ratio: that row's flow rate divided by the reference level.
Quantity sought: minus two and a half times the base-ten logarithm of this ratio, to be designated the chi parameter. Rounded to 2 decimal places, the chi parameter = 0.17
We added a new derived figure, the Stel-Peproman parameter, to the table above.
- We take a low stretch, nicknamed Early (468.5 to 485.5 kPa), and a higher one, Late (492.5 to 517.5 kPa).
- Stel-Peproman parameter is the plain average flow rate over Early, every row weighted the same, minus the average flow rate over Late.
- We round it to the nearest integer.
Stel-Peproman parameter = -51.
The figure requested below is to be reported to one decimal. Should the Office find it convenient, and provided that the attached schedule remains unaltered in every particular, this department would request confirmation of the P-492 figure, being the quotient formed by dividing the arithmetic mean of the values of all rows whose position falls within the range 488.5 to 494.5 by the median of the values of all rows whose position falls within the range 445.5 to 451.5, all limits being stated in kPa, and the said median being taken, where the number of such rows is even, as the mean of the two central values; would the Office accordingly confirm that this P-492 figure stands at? 1.1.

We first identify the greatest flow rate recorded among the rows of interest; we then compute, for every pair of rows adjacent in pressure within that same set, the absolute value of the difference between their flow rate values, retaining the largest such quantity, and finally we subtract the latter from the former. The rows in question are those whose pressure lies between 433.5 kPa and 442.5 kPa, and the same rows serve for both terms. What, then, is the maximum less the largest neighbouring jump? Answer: 424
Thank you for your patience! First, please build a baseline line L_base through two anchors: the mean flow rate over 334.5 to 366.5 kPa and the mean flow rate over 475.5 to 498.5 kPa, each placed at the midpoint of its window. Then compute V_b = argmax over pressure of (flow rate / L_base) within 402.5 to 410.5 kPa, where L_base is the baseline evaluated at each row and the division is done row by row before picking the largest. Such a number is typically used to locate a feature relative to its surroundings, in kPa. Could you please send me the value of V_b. 408.0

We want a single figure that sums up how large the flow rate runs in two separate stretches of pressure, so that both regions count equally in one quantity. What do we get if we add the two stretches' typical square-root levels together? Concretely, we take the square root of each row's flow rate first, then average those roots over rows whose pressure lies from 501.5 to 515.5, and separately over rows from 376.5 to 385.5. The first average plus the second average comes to 42.7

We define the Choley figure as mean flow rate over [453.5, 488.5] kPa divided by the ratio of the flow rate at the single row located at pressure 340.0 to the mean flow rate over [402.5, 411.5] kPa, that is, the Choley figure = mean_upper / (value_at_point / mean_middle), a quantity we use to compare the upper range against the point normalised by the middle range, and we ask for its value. 515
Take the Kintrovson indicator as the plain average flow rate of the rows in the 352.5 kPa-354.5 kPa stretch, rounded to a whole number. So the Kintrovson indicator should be 485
